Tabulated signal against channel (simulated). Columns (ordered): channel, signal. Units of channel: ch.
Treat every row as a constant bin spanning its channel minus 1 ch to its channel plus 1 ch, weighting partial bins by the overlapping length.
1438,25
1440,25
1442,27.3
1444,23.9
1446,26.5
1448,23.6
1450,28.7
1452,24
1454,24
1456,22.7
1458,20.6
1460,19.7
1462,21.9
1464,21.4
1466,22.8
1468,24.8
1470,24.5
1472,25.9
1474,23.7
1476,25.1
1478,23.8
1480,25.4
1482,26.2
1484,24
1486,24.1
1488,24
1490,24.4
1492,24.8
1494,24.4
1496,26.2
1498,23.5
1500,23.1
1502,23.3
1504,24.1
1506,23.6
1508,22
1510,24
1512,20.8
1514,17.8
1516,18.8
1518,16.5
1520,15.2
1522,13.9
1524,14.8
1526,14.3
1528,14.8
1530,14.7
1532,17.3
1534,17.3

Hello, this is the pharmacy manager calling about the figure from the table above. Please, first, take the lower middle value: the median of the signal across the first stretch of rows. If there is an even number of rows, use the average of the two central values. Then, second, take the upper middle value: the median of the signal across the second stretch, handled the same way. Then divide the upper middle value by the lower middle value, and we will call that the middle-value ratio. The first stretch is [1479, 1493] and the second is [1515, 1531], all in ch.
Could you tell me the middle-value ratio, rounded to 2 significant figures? 0.61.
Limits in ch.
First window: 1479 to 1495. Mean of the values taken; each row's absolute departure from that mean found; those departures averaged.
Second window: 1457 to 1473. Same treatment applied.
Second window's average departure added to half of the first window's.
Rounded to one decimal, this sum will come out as 2.1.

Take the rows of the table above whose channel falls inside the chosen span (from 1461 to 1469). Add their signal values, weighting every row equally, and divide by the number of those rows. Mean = 22.7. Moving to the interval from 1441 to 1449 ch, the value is 25.3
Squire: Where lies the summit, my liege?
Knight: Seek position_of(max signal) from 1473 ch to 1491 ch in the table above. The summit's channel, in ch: 1482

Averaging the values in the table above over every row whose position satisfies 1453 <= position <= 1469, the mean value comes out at 22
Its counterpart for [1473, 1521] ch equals 23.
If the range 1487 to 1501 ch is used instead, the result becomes 24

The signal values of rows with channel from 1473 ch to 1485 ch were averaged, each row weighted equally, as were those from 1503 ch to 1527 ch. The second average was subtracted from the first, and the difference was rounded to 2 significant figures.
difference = 5.9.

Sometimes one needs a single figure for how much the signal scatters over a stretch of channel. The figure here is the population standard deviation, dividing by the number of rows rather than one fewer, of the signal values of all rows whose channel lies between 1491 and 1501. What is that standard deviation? 1.1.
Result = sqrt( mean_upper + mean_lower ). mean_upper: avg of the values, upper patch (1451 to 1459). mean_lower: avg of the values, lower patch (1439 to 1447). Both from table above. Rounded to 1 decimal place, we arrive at 7.0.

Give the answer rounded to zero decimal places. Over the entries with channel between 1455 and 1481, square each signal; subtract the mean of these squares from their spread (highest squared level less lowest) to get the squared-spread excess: -261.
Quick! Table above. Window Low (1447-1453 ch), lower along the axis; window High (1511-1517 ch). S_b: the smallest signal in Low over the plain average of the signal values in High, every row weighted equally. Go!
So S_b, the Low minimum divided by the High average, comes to 1.2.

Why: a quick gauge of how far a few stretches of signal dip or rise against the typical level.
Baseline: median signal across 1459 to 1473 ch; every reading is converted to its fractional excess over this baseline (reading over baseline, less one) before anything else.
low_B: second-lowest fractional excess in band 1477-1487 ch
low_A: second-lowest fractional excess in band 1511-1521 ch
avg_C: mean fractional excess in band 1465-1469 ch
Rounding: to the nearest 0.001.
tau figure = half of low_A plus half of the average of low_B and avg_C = -0.114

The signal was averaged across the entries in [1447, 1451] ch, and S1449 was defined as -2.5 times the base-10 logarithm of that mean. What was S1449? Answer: -3.54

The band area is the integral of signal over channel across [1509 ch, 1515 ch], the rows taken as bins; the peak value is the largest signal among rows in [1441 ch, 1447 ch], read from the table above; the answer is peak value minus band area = -98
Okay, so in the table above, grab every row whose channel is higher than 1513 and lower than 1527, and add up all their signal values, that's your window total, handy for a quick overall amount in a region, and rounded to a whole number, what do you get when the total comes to 111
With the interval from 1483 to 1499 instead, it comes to 195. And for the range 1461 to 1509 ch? 577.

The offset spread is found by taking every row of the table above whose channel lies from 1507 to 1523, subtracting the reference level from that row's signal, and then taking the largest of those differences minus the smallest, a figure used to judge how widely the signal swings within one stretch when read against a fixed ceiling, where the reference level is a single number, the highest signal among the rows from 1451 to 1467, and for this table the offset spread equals 10.1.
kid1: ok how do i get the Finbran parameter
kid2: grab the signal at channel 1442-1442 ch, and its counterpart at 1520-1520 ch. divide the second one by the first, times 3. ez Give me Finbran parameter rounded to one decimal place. 1.7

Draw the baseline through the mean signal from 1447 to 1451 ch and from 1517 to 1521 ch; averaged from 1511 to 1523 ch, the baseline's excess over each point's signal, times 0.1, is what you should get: -0.10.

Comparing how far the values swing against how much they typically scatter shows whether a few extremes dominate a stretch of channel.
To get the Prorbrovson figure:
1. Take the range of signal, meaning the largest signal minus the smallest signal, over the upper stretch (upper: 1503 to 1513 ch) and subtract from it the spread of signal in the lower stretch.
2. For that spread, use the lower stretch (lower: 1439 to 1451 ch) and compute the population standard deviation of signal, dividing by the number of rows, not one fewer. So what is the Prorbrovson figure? 1.5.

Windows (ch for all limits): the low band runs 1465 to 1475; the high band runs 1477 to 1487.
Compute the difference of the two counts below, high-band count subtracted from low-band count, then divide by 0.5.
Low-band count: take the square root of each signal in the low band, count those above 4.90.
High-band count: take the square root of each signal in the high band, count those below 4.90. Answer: 2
